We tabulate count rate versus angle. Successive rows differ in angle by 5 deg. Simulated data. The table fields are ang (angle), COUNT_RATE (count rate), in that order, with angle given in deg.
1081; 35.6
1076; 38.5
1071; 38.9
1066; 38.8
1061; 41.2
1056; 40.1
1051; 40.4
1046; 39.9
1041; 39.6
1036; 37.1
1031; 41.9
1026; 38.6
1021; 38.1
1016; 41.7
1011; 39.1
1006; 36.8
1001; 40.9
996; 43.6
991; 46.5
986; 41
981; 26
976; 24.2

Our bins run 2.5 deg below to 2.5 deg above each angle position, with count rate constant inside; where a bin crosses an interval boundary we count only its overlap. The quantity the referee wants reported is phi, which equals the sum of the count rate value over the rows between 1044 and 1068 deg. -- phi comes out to 200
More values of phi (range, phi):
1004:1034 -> 236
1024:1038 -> 118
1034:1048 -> 117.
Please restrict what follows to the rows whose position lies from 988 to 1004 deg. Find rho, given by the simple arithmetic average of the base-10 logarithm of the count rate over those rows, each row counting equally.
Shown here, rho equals 1.64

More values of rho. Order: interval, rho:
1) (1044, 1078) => 1.60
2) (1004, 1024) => 1.59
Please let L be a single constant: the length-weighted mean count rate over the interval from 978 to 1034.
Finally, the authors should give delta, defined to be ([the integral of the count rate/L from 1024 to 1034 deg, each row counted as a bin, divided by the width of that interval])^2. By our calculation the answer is 1.04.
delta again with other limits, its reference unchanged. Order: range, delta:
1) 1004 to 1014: 0.94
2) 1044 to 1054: 1.04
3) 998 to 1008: 0.99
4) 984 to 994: 1.25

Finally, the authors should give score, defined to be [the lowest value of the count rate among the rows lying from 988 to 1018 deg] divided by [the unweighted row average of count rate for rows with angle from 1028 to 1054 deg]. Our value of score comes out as 0.925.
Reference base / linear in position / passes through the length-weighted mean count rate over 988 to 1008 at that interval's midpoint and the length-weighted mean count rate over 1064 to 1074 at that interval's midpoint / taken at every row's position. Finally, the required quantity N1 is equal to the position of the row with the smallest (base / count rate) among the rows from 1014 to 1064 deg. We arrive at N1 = 1061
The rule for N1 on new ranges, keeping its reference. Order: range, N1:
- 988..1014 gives 991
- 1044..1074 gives 1061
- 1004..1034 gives 1031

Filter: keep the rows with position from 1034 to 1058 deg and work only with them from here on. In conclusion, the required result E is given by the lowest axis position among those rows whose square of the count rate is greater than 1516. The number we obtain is 1041 deg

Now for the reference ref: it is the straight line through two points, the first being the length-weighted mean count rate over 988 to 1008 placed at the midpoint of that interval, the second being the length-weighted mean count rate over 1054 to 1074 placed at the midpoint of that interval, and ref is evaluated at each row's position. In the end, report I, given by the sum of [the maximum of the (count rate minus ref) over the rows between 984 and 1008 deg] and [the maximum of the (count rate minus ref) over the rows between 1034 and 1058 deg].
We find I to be 4.4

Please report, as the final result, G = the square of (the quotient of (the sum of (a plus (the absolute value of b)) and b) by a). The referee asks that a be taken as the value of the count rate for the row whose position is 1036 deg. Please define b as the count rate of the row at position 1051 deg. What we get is 10.1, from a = 37.1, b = 40.4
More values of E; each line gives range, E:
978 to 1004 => 986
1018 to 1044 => 1031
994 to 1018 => 996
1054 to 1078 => 1056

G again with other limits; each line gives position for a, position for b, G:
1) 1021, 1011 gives 9.3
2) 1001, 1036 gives 7.9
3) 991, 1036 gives 6.7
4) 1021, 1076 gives 9.1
